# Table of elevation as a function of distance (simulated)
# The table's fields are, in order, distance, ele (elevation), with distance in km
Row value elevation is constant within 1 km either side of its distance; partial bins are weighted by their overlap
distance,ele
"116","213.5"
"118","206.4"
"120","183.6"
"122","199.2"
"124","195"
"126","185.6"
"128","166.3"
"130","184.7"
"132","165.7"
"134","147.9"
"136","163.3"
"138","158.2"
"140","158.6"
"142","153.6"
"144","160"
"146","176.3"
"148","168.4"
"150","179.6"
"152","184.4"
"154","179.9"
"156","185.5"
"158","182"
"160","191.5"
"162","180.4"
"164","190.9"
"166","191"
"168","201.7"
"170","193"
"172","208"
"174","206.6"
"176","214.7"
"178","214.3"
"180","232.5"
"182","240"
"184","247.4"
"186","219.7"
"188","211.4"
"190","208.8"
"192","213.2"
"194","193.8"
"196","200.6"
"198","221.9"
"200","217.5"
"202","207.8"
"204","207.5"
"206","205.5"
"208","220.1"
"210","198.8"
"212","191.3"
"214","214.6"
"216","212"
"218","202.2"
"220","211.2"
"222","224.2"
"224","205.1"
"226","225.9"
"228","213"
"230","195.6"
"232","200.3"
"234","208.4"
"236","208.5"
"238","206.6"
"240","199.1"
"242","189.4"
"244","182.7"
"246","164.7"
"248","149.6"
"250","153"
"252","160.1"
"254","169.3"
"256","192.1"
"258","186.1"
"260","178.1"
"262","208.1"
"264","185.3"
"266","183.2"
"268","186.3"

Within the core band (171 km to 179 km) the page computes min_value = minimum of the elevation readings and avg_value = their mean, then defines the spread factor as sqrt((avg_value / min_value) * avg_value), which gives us 14.7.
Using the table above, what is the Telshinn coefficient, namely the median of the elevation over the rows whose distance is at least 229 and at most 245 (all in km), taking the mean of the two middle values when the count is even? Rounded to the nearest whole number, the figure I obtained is 200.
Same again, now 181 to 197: 212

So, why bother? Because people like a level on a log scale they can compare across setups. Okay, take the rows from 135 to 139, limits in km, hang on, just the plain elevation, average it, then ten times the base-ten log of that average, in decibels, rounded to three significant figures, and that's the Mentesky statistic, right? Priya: 22.1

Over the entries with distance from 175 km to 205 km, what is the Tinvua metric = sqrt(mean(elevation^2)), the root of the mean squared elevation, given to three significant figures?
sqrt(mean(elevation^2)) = 217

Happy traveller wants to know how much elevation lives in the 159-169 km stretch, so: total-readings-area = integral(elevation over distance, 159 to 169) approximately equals 1911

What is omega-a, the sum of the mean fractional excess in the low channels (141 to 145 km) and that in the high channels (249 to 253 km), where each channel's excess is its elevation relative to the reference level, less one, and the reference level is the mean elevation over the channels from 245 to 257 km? -0.1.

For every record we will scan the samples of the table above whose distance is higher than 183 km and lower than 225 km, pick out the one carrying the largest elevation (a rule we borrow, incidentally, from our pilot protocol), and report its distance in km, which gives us 184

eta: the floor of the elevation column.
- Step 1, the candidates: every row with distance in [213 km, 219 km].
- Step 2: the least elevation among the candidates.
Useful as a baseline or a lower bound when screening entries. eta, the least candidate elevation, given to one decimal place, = 202.2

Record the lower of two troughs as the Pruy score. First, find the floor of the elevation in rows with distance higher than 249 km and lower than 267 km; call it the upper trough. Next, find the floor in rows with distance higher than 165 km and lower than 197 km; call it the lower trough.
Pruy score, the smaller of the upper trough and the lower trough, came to 153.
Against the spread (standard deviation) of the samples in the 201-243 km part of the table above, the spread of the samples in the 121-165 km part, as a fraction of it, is 1.5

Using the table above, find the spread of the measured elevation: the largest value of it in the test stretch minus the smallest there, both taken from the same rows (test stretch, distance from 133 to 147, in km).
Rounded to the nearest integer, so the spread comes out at 28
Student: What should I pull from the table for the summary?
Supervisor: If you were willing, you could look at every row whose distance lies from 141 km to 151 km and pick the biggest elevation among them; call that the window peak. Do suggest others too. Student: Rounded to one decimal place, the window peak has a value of 179.6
